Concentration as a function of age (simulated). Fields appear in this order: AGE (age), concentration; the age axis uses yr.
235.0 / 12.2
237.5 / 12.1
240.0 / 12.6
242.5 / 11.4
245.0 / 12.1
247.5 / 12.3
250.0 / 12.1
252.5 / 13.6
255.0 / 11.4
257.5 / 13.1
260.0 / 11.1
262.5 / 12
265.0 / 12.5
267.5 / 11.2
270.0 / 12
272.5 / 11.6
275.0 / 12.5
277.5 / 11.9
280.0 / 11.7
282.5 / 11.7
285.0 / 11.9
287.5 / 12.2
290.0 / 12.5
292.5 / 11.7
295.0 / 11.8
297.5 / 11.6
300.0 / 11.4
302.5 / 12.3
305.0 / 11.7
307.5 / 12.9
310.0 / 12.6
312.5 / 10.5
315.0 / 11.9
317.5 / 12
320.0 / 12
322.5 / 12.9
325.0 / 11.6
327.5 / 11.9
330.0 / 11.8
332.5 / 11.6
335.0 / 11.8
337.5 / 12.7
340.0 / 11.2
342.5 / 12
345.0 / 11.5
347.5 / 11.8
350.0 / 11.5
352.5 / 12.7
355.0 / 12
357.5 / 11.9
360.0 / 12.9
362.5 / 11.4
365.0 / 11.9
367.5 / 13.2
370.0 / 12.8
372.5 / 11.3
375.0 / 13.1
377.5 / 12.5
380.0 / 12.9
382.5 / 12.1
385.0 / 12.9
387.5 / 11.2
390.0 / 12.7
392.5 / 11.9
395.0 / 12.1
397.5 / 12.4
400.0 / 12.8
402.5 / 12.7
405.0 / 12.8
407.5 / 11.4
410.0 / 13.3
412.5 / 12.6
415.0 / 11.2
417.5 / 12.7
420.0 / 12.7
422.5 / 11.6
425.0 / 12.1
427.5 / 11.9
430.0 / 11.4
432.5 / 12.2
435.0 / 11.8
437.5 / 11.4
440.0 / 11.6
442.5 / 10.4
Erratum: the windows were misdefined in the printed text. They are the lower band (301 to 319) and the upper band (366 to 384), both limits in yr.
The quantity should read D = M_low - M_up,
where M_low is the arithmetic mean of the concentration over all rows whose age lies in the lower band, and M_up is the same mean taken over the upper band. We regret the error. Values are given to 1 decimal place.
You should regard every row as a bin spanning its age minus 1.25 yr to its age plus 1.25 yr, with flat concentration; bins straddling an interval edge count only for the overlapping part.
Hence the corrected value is -0.6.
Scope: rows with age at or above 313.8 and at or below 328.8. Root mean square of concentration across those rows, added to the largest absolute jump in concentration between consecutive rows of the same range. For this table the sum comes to 13.4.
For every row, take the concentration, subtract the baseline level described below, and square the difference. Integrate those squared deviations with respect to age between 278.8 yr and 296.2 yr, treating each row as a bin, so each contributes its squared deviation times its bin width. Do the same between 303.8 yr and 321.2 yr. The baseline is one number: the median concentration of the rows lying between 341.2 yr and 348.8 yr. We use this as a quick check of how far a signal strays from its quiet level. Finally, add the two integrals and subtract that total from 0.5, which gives -10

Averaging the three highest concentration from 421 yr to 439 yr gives 12.1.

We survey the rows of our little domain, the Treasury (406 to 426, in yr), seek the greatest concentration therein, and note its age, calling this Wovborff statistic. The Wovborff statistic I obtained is 410.0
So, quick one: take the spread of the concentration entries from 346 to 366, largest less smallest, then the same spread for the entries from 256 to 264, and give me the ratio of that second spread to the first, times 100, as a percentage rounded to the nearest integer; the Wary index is 133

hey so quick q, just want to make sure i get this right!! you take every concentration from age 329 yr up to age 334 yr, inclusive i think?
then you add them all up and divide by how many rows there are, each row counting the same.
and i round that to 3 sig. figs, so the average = 11.7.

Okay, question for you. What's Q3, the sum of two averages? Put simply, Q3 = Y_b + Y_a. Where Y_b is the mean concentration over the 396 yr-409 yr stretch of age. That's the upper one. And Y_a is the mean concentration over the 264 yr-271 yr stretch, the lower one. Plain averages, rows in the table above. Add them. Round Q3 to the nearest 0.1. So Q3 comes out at 24.3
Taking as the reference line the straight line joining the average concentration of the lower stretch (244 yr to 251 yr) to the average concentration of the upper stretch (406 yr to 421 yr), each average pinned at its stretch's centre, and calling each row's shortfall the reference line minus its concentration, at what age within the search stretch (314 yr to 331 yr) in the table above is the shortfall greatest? 325.0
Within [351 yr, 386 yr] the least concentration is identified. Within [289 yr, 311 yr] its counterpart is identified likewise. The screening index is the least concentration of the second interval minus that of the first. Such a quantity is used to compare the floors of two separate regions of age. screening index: 0.10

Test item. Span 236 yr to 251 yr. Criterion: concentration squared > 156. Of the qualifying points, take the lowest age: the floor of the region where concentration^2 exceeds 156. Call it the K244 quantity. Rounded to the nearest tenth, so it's 240.0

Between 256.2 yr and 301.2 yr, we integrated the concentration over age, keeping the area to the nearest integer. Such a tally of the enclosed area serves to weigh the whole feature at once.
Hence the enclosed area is 536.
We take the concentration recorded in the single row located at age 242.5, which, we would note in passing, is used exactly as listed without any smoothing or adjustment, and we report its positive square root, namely 3.38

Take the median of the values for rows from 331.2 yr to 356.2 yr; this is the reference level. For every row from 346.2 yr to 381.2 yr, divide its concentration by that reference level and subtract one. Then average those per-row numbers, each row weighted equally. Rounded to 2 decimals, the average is 0.04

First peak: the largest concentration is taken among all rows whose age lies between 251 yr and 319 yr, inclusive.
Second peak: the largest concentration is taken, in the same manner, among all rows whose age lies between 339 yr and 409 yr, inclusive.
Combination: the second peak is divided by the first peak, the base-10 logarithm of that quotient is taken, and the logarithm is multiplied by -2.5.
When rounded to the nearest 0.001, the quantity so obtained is 0.032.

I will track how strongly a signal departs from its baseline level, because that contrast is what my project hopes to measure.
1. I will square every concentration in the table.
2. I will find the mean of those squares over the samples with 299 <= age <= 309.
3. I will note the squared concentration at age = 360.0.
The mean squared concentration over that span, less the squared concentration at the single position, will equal -20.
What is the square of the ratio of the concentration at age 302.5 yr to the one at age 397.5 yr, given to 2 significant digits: 0.98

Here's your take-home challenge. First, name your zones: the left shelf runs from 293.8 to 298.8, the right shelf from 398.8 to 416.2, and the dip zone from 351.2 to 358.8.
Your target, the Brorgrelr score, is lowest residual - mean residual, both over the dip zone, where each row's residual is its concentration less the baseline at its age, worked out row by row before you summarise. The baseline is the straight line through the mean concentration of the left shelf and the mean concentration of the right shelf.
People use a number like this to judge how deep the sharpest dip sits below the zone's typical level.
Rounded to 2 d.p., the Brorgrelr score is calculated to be -0.32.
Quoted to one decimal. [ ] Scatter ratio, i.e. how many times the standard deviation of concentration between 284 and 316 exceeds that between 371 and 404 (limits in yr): 1.0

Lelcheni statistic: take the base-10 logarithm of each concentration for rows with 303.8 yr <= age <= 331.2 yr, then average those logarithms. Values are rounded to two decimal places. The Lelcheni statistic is 1.08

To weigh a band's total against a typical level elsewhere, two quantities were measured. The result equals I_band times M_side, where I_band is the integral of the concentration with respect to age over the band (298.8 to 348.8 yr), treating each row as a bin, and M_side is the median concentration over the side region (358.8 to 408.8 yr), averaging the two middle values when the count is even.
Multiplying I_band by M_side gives 7500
